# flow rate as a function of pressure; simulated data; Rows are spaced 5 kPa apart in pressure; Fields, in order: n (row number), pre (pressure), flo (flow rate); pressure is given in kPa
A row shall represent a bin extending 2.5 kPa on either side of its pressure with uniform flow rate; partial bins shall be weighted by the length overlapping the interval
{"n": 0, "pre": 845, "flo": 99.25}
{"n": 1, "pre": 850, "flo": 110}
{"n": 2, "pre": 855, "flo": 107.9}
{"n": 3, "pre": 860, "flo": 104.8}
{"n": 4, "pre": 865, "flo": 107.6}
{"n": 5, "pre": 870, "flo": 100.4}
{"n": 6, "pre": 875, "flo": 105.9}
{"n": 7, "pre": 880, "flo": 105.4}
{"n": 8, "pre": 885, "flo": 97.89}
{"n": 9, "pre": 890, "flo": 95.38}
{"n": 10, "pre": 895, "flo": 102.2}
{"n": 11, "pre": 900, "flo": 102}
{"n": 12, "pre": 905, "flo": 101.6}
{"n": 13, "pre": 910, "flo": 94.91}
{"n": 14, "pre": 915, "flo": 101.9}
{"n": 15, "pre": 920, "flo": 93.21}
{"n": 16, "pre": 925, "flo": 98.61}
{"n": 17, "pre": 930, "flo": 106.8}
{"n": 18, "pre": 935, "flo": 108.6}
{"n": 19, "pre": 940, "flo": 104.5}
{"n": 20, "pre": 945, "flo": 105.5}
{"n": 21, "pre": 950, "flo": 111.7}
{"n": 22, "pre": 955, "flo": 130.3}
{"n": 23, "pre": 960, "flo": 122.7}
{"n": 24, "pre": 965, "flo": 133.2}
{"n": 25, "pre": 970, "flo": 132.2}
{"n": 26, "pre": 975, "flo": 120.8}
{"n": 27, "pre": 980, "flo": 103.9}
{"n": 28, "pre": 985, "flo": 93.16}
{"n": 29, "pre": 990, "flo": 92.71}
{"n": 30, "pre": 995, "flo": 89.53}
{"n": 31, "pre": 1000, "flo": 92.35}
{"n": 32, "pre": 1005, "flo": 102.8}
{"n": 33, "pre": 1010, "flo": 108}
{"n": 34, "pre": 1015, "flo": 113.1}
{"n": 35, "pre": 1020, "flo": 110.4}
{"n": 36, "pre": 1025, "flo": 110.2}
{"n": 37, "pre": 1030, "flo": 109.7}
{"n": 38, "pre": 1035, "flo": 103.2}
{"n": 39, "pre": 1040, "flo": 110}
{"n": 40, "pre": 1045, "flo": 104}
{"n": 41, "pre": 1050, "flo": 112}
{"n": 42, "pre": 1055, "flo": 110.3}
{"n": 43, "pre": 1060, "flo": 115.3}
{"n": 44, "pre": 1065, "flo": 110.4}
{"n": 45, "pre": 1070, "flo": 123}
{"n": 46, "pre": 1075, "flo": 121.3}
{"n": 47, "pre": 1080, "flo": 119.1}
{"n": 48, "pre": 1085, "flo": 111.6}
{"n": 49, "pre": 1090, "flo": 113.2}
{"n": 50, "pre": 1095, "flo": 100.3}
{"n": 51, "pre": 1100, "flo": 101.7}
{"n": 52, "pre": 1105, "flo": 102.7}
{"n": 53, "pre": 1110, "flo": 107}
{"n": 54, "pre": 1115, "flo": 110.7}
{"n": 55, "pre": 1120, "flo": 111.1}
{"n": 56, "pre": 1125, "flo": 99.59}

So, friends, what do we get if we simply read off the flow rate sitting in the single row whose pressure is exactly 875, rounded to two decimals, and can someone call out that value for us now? 105.90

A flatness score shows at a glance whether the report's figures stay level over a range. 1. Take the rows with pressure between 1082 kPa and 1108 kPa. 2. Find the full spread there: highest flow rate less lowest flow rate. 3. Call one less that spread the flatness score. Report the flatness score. -12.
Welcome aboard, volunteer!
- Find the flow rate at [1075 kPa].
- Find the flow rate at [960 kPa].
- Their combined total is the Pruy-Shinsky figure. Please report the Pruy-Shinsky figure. 244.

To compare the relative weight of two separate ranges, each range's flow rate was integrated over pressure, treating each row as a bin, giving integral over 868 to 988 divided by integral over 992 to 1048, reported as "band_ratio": 2.2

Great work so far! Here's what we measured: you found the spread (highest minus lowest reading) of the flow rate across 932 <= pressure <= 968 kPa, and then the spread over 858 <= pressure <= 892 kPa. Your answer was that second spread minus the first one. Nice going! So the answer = -16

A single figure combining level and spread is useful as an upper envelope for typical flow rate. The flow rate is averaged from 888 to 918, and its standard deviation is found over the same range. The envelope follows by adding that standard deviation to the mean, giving 103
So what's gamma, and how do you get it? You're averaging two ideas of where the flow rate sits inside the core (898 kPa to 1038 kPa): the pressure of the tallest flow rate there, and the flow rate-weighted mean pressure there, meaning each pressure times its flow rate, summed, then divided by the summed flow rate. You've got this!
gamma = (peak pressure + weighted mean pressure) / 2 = 966.5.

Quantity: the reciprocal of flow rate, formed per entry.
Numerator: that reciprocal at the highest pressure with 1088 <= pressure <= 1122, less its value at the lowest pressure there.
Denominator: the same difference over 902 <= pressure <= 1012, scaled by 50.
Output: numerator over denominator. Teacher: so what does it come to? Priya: -0.006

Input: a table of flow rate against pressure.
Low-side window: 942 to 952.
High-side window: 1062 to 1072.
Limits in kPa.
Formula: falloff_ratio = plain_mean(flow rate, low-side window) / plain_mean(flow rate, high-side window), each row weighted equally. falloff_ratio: 0.93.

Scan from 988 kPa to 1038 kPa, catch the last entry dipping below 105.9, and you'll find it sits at 1035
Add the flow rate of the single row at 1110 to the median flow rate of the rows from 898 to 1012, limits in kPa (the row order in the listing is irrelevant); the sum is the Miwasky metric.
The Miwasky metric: 211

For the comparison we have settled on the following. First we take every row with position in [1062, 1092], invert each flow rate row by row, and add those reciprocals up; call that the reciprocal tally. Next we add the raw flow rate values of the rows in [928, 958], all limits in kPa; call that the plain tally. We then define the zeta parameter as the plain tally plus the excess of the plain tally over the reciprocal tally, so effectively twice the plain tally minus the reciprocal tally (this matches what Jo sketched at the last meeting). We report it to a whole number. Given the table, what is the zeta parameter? 1335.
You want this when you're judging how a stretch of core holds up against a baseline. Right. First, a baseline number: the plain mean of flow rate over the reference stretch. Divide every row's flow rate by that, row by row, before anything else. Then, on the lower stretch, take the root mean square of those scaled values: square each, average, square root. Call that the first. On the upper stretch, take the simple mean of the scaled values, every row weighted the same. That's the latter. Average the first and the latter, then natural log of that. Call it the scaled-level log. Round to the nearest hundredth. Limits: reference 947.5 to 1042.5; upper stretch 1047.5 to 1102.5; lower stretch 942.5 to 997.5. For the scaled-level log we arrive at 0.03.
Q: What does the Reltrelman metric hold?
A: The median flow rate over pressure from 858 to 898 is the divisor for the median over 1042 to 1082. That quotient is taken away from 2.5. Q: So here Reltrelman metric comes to 1.40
